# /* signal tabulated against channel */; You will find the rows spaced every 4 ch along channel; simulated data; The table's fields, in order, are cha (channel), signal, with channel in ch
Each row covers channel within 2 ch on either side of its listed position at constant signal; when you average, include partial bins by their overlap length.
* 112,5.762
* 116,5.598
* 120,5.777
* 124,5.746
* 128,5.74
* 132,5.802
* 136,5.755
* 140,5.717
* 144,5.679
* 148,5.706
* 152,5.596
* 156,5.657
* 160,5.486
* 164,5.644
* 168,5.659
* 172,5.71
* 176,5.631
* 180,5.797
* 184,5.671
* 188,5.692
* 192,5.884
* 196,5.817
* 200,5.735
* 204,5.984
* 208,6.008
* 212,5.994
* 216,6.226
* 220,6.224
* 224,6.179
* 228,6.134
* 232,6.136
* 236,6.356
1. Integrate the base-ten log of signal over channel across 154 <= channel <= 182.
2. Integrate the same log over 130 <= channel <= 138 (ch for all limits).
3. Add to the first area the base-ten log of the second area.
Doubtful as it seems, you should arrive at 22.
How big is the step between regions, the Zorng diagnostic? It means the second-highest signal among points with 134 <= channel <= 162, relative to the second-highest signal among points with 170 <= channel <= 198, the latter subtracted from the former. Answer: -0.10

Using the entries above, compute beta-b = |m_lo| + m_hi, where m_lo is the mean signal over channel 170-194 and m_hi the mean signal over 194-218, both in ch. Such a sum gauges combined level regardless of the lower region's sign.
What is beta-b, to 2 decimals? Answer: 11.69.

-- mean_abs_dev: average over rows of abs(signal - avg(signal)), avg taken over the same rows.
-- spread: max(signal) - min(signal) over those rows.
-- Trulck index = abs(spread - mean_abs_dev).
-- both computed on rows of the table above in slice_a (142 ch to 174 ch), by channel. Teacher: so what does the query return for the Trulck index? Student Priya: 0.17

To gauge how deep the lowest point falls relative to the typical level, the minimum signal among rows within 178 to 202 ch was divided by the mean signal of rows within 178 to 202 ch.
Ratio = 0.984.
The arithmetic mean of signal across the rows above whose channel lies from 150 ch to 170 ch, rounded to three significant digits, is 5.61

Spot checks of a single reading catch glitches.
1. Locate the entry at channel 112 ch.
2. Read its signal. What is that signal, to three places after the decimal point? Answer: 5.762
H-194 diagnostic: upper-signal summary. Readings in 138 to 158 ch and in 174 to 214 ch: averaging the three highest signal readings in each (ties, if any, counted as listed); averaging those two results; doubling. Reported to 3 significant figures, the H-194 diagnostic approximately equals 11.7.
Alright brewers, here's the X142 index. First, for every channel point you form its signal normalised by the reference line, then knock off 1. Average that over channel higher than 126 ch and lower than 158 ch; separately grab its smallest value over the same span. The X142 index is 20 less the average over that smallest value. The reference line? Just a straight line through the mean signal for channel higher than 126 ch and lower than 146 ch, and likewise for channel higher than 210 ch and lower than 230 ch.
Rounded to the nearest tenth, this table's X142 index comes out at 19.7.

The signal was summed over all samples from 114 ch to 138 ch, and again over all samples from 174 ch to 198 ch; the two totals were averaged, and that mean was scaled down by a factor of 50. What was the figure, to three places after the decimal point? 0.689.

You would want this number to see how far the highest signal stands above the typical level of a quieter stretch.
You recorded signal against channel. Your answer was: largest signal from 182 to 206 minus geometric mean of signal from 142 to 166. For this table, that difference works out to 0.36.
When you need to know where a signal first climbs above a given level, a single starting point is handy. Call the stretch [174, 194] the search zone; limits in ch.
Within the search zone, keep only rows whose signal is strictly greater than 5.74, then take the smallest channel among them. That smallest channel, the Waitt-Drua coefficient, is 180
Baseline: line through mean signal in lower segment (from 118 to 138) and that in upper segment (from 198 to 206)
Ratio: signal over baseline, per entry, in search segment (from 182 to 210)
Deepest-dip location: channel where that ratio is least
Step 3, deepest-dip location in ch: 184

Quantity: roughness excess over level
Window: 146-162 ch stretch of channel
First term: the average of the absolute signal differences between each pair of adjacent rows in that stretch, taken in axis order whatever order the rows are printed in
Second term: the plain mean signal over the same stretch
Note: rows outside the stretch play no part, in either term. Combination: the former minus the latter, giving -5.50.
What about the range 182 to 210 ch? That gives -5.72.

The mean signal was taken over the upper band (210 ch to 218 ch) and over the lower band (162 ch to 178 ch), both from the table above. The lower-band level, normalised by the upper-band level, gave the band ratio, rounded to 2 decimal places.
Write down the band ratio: 0.93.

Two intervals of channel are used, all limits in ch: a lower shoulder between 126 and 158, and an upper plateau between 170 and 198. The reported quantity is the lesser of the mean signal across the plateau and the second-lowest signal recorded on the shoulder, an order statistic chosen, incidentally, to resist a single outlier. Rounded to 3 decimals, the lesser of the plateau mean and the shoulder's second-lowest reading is 5.657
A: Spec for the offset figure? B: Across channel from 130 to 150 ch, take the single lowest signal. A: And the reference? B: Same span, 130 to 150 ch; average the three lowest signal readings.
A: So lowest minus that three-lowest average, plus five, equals 4.98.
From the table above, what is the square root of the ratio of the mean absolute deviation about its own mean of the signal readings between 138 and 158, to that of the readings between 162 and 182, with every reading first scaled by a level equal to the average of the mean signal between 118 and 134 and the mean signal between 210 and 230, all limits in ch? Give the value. 0.83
